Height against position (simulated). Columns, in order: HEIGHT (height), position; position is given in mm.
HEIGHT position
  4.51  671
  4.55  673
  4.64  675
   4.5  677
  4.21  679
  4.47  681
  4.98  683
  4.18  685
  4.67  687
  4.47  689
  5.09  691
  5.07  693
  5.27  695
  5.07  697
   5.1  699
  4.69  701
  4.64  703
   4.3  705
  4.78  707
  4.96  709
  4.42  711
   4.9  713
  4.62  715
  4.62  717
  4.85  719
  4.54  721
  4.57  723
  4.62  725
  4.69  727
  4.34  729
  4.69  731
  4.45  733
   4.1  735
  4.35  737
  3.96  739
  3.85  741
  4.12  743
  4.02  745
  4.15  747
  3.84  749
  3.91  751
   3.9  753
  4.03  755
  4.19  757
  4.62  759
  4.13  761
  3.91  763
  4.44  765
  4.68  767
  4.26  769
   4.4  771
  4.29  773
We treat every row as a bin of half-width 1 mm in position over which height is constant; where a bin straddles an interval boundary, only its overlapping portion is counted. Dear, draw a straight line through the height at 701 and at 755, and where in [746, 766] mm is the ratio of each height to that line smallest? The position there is 749 mm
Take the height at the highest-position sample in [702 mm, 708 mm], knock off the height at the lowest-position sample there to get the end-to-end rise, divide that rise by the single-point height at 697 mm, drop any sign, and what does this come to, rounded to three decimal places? 0.028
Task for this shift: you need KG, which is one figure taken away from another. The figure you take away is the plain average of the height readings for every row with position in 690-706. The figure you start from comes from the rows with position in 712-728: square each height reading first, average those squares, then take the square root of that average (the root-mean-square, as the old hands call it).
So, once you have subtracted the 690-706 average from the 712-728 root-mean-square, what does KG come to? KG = -0.2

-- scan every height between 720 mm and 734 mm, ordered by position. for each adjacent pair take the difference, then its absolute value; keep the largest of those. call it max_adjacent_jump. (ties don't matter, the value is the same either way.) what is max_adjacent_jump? 0.35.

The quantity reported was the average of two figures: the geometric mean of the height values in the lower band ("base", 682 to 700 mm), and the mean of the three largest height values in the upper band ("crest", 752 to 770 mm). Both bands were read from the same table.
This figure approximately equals 4.72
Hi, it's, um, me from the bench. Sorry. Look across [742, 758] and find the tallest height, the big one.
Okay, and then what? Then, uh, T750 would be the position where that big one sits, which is 757 mm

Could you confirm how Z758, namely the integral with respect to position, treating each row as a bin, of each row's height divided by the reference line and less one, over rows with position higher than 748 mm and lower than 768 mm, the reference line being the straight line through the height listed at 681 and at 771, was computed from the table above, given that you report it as -1.1 mm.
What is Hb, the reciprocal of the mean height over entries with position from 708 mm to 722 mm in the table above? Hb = 0.213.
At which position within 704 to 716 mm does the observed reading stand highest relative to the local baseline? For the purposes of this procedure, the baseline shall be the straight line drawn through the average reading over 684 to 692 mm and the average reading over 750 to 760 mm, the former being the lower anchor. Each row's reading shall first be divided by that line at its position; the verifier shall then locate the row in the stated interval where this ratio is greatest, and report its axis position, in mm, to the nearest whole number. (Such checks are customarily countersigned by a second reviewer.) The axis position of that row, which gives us 709 mm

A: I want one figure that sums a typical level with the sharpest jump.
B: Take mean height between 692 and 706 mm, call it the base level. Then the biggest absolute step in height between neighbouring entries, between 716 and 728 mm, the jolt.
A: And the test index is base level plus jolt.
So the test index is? 5.2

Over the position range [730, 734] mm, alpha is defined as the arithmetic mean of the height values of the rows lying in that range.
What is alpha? 4.57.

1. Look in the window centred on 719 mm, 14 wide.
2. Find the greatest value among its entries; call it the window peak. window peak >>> 4.9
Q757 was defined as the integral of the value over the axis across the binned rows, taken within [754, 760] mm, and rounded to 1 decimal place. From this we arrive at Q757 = 25.7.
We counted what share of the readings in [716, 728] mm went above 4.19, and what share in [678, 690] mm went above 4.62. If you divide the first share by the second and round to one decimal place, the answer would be 3.0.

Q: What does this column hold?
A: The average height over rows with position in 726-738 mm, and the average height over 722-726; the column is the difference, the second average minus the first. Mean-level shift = 0.16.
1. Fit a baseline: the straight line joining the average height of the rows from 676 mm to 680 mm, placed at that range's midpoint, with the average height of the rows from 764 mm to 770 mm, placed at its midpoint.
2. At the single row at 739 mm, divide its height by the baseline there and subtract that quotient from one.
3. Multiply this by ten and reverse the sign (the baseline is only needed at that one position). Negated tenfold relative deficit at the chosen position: -1.1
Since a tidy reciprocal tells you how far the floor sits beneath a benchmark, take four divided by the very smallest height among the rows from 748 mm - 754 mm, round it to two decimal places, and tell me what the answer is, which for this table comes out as 1.04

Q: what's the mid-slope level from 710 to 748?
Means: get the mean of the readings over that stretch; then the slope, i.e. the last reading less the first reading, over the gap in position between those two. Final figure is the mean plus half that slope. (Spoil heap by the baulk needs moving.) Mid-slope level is 4.41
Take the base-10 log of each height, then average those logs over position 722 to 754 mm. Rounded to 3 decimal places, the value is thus 0.624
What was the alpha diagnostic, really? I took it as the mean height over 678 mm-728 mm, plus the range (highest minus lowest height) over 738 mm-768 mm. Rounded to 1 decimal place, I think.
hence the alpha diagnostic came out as 5.6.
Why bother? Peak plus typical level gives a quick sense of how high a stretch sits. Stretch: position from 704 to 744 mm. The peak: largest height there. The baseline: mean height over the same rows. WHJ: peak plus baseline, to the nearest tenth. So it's 9.4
